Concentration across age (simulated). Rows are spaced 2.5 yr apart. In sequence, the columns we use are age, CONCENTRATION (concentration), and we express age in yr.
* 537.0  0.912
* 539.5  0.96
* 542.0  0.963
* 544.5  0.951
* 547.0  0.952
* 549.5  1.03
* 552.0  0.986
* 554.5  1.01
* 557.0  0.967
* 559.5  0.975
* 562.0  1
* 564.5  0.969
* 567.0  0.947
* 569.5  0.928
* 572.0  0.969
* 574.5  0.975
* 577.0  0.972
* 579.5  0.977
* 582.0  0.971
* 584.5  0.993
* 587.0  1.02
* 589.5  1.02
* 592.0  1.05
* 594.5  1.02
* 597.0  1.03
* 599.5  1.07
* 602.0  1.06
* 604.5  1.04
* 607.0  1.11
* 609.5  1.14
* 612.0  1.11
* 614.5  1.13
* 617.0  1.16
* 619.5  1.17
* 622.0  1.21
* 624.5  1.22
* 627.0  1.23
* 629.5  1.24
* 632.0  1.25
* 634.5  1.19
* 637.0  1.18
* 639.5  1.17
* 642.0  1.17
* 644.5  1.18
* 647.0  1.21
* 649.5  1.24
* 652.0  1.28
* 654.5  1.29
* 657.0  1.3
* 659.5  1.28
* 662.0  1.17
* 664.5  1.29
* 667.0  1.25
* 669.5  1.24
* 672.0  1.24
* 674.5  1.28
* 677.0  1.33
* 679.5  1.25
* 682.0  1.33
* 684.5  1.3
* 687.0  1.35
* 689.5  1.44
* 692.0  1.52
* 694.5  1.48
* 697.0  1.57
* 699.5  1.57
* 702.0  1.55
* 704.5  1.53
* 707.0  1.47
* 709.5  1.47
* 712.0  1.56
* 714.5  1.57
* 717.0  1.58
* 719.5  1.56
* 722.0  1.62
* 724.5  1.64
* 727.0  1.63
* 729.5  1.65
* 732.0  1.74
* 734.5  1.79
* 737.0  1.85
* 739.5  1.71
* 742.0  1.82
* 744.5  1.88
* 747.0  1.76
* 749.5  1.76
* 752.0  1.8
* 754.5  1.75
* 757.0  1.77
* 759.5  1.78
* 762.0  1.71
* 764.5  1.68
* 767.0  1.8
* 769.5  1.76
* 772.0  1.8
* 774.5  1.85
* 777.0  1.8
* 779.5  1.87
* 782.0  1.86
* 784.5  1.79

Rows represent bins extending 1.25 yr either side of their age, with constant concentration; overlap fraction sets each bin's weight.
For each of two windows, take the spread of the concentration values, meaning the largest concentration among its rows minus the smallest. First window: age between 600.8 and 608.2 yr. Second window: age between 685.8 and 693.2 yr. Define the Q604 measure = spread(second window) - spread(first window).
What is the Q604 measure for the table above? 0.10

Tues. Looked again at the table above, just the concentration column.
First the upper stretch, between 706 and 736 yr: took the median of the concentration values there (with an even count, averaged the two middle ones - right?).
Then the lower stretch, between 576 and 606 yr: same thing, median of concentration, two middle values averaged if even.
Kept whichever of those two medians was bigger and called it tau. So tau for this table 1.60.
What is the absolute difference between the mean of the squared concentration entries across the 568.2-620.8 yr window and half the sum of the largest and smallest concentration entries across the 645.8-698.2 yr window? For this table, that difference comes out 0.28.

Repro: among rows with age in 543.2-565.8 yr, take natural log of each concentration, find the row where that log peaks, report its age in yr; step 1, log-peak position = 549.5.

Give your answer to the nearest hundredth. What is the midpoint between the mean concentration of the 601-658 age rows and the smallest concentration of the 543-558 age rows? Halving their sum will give 1.07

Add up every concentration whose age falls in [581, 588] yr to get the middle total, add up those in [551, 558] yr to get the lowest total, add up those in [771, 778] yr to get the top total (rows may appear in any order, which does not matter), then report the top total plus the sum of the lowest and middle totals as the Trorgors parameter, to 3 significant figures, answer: 11.4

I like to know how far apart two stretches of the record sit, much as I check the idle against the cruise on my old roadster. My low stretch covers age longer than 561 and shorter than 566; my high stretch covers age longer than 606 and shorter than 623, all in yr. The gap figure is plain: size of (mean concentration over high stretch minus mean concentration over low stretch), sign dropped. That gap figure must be 0.16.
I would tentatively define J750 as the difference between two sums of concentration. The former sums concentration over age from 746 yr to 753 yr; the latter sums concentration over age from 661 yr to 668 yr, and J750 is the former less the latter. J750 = 1.6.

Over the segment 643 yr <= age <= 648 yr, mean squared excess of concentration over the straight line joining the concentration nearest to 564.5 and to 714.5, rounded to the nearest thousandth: 0.010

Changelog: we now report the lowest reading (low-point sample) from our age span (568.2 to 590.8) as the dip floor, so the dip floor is 0.928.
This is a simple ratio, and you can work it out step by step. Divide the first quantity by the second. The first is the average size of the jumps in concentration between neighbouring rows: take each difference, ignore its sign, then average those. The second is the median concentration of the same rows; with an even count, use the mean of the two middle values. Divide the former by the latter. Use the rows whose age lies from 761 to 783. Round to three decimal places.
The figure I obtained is 0.028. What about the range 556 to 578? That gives 0.020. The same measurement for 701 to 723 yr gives 0.022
